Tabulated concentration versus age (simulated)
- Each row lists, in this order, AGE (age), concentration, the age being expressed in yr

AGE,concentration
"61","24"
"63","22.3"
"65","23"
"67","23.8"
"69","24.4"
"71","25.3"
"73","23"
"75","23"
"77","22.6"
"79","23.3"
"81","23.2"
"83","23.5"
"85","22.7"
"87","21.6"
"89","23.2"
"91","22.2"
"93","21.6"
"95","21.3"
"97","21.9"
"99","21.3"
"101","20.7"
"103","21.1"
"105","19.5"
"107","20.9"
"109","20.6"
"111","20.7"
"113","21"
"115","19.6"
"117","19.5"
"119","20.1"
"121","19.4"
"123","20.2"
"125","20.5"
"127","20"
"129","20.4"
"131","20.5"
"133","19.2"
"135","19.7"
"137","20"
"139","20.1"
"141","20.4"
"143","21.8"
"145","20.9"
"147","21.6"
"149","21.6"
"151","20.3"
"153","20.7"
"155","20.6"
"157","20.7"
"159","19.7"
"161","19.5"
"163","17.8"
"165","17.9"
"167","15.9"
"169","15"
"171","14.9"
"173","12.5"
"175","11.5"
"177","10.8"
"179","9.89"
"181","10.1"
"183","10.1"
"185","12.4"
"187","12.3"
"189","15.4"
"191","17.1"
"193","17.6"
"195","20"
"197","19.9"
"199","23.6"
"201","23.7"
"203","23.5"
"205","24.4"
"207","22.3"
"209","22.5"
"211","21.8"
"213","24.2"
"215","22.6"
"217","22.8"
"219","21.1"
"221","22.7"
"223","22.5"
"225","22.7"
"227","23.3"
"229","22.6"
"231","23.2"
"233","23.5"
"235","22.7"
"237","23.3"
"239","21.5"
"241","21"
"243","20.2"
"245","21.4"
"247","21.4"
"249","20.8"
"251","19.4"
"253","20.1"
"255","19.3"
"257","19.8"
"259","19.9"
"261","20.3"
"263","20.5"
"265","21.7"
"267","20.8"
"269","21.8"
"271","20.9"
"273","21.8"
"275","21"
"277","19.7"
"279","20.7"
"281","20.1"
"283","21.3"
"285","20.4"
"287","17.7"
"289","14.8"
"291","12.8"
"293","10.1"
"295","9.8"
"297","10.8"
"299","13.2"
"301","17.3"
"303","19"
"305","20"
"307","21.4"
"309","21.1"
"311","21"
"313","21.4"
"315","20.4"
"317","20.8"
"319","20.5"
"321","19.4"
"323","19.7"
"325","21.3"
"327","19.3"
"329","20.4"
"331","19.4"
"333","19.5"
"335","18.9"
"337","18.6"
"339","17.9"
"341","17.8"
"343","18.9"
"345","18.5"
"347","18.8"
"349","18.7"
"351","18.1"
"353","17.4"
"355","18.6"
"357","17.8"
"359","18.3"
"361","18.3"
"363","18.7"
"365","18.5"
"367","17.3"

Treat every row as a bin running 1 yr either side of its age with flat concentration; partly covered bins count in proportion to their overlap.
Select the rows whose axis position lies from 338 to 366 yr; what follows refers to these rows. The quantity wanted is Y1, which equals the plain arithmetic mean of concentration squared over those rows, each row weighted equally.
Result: 335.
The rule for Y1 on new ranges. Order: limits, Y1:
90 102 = 462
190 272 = 468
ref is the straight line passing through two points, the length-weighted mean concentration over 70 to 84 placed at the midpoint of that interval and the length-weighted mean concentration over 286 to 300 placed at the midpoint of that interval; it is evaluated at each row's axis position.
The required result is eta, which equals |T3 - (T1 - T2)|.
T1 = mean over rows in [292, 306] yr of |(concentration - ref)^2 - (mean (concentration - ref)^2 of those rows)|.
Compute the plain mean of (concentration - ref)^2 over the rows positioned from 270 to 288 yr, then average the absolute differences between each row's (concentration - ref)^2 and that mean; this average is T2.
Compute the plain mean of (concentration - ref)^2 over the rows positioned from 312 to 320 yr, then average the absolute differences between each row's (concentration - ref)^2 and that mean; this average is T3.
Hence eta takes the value 5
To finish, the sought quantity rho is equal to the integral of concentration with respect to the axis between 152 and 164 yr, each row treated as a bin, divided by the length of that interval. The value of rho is 19.8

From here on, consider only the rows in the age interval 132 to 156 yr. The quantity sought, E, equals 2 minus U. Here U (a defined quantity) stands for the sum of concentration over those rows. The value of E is -245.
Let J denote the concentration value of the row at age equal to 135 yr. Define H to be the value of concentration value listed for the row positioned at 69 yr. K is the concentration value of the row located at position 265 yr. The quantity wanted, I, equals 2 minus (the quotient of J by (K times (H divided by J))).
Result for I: 1.27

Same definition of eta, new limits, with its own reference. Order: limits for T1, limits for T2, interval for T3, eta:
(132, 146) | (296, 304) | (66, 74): 17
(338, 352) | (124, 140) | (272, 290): 9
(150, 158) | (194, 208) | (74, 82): 15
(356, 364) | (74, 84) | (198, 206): 0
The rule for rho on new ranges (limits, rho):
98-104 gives 21.0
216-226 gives 22.4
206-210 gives 22.4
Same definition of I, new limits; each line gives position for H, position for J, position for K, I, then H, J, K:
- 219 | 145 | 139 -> 0.97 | 21.1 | 20.9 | 20.1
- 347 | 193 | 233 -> 1.30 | 18.8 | 17.6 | 23.5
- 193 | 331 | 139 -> 0.94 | 17.6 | 19.4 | 20.1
